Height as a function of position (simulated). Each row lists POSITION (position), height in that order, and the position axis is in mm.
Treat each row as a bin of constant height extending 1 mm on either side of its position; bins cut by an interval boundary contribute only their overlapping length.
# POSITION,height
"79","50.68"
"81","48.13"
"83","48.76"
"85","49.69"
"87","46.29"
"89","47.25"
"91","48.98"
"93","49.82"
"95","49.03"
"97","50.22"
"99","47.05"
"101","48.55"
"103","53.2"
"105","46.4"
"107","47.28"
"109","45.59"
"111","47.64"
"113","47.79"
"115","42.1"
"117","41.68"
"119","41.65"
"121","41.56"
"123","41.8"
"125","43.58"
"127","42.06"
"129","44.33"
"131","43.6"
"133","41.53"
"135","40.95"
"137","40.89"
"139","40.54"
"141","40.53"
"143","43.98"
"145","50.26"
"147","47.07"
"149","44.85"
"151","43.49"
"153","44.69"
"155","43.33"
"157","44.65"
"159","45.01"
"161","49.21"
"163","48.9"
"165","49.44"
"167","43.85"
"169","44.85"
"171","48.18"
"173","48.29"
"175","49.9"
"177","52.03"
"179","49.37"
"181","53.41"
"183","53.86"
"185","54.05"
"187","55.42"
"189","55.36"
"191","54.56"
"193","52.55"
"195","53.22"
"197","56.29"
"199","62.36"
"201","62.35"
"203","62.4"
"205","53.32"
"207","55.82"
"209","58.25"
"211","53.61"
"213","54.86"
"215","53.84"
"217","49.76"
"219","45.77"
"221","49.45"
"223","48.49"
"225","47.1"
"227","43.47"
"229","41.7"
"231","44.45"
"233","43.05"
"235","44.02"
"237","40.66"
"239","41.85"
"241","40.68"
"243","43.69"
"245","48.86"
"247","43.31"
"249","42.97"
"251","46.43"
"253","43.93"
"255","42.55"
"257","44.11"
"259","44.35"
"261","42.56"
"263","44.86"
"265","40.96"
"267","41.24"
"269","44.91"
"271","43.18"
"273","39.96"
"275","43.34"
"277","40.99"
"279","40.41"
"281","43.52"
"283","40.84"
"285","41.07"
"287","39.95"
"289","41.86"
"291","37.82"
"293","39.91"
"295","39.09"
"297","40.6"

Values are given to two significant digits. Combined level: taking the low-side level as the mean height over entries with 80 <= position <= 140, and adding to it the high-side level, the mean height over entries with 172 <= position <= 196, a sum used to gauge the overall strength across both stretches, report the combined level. 98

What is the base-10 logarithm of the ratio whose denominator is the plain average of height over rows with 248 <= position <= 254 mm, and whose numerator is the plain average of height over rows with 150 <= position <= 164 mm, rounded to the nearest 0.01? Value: 0.01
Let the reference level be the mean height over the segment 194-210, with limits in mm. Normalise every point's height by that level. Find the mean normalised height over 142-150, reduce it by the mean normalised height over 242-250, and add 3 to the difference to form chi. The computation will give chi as 3.03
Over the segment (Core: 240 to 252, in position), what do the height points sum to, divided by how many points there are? 44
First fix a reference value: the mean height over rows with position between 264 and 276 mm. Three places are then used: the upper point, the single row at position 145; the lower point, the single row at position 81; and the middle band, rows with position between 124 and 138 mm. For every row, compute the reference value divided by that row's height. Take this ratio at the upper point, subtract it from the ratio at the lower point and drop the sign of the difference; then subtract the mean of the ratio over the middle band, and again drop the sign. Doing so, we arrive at 0.960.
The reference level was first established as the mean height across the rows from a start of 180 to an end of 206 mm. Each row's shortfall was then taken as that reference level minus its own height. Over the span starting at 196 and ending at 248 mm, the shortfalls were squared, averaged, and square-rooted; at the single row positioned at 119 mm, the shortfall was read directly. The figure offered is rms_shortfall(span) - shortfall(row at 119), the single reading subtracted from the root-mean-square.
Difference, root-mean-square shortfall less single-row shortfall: -5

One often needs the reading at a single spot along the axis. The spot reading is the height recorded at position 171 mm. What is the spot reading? 48.18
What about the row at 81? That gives 48.13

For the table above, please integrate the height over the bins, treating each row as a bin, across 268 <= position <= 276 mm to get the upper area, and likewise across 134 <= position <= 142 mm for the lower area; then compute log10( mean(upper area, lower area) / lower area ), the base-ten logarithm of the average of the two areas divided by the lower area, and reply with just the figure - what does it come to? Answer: 0.011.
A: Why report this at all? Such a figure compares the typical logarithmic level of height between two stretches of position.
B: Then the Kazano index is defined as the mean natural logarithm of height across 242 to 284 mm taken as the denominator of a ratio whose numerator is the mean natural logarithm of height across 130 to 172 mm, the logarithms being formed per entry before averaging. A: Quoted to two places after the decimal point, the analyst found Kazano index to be 1.01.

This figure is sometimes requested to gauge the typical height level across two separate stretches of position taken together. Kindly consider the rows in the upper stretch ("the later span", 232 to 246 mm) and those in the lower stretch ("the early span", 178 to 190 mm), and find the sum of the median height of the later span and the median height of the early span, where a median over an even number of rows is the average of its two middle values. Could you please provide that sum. 97.0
